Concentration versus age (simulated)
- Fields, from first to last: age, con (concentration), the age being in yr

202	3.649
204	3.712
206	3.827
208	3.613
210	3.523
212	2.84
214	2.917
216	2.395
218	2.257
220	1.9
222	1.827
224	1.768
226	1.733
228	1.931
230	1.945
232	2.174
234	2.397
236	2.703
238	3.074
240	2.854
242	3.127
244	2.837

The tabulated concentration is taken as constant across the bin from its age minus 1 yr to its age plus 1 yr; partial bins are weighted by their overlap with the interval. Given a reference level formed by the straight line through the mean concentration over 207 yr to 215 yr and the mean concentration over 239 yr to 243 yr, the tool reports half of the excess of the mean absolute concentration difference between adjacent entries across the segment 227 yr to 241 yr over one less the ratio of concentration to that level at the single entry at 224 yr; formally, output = -0.10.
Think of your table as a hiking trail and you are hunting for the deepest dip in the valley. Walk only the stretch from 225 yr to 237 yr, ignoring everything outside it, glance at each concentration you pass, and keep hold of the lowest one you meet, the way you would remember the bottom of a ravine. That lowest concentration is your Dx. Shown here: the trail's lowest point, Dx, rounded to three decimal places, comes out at 1.733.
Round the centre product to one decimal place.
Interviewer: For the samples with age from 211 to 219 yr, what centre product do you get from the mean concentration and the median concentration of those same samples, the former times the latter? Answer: 6.8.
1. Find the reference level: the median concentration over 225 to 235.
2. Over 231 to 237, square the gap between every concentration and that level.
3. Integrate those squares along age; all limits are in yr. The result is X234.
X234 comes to 1.7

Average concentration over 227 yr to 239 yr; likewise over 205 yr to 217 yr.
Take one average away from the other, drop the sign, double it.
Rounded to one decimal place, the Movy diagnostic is 1.6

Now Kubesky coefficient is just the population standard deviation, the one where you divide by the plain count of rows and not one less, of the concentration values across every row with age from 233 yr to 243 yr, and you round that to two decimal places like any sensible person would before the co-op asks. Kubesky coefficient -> 0.27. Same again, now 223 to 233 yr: 0.16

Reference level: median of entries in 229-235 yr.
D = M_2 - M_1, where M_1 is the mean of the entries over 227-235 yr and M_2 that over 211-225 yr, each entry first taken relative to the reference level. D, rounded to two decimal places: 0.16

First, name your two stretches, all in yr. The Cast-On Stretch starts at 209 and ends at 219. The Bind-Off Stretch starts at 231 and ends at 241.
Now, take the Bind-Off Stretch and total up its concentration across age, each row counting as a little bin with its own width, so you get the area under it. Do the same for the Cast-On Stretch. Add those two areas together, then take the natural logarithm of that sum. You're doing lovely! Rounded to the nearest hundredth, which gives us 3.99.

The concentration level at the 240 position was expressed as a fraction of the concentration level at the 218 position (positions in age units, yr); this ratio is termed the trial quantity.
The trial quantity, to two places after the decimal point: 1.26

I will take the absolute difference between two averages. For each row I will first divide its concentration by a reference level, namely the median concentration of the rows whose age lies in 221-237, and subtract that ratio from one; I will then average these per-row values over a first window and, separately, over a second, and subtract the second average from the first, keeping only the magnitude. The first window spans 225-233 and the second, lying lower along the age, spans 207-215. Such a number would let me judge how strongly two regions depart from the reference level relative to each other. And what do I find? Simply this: 0.66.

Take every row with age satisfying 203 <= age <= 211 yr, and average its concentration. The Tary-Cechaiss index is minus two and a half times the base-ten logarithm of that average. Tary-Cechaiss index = -1.4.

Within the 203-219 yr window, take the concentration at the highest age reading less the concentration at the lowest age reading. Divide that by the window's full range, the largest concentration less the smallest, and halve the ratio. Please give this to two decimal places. -0.46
